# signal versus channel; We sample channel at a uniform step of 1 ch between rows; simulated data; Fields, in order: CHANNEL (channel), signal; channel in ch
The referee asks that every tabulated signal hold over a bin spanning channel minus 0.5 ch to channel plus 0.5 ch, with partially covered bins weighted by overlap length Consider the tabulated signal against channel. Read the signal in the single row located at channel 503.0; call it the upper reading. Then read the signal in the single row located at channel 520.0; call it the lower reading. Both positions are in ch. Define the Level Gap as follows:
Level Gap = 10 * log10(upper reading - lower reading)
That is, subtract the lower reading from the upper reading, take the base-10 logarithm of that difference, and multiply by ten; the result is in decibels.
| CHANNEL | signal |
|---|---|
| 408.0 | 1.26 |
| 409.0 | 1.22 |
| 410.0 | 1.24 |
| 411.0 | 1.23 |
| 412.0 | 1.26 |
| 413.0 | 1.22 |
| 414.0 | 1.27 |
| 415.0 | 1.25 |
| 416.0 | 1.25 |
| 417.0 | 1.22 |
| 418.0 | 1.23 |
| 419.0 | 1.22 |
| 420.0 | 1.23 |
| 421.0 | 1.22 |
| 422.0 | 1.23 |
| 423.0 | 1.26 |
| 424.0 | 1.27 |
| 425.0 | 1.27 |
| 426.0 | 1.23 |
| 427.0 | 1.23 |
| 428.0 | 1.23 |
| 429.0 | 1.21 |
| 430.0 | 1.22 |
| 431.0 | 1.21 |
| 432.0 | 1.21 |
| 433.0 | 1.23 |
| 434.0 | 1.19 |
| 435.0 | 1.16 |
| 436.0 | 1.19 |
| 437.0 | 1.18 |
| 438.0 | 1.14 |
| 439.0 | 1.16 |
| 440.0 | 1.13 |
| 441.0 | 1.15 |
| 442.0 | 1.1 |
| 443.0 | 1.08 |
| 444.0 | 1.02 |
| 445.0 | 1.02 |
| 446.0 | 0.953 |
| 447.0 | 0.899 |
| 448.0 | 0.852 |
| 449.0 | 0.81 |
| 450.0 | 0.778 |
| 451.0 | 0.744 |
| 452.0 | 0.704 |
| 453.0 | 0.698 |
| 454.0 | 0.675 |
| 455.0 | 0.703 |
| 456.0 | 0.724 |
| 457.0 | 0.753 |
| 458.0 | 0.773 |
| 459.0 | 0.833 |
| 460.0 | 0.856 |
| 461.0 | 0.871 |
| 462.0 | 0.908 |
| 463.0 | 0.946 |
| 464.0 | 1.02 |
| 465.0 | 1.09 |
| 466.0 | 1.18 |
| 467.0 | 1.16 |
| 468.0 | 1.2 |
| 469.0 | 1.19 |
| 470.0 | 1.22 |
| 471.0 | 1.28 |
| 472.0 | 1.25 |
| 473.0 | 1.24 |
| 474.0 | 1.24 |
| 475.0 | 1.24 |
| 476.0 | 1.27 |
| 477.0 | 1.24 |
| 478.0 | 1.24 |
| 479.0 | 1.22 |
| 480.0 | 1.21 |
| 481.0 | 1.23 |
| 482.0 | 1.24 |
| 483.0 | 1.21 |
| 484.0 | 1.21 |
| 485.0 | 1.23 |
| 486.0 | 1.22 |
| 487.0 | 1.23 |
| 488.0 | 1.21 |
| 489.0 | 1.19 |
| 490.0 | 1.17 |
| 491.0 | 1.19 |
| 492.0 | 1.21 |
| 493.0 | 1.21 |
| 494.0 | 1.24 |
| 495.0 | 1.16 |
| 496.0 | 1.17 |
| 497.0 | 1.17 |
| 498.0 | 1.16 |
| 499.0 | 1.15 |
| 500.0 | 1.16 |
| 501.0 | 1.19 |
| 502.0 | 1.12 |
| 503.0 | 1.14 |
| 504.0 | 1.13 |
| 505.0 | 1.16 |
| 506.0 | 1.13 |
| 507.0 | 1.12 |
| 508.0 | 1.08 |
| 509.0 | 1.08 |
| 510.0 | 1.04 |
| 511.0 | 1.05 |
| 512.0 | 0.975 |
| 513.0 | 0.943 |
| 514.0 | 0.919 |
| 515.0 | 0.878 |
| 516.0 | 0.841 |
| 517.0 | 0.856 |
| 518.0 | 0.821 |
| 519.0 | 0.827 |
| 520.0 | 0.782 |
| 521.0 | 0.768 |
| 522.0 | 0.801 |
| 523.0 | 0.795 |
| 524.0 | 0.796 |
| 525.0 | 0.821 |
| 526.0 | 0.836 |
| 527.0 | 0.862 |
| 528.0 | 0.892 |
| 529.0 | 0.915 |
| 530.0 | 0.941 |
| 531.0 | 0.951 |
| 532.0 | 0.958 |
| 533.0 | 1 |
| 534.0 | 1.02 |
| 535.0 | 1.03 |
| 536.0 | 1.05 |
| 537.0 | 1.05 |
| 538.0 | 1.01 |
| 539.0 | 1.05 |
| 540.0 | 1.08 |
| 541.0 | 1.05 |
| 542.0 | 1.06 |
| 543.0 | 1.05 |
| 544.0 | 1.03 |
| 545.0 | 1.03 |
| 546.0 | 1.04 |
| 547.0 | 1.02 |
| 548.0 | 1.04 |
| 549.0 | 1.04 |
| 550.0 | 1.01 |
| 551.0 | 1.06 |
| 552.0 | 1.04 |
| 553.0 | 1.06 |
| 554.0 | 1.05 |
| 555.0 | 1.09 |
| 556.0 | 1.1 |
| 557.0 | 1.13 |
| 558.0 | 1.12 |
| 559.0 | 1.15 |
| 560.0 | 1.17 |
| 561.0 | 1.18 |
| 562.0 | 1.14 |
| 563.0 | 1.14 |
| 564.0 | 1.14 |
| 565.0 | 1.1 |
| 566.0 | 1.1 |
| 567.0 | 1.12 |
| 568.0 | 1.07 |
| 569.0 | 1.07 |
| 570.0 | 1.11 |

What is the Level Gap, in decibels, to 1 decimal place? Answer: -4.5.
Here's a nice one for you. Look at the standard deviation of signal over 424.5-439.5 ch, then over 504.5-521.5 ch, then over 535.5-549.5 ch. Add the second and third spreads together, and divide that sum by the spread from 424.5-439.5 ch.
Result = 4.4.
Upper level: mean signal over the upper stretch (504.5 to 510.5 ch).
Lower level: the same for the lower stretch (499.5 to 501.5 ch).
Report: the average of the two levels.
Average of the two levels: 1.14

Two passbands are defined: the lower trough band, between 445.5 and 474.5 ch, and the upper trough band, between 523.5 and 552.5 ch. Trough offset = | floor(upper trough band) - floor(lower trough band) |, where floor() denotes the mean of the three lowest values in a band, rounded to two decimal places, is 0.13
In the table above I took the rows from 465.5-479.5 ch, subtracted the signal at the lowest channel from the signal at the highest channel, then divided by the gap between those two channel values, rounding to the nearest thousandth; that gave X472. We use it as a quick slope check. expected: 0.003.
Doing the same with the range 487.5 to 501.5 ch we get -0.002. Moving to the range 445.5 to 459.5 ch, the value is -0.009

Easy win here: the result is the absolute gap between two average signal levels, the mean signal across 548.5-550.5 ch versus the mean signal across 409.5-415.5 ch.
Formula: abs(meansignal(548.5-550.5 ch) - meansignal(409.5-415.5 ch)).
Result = 0.22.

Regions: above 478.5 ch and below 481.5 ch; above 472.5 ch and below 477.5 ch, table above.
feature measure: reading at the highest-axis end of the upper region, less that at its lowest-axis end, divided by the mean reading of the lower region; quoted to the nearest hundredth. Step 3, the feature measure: 0.01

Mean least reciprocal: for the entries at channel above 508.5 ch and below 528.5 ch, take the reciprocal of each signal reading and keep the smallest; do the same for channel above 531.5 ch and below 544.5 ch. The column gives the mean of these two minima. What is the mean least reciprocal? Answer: 0.93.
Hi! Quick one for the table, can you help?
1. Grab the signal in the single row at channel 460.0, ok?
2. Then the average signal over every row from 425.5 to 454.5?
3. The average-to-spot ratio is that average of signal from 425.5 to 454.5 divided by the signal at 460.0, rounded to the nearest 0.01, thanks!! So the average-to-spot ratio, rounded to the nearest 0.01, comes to 1.22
